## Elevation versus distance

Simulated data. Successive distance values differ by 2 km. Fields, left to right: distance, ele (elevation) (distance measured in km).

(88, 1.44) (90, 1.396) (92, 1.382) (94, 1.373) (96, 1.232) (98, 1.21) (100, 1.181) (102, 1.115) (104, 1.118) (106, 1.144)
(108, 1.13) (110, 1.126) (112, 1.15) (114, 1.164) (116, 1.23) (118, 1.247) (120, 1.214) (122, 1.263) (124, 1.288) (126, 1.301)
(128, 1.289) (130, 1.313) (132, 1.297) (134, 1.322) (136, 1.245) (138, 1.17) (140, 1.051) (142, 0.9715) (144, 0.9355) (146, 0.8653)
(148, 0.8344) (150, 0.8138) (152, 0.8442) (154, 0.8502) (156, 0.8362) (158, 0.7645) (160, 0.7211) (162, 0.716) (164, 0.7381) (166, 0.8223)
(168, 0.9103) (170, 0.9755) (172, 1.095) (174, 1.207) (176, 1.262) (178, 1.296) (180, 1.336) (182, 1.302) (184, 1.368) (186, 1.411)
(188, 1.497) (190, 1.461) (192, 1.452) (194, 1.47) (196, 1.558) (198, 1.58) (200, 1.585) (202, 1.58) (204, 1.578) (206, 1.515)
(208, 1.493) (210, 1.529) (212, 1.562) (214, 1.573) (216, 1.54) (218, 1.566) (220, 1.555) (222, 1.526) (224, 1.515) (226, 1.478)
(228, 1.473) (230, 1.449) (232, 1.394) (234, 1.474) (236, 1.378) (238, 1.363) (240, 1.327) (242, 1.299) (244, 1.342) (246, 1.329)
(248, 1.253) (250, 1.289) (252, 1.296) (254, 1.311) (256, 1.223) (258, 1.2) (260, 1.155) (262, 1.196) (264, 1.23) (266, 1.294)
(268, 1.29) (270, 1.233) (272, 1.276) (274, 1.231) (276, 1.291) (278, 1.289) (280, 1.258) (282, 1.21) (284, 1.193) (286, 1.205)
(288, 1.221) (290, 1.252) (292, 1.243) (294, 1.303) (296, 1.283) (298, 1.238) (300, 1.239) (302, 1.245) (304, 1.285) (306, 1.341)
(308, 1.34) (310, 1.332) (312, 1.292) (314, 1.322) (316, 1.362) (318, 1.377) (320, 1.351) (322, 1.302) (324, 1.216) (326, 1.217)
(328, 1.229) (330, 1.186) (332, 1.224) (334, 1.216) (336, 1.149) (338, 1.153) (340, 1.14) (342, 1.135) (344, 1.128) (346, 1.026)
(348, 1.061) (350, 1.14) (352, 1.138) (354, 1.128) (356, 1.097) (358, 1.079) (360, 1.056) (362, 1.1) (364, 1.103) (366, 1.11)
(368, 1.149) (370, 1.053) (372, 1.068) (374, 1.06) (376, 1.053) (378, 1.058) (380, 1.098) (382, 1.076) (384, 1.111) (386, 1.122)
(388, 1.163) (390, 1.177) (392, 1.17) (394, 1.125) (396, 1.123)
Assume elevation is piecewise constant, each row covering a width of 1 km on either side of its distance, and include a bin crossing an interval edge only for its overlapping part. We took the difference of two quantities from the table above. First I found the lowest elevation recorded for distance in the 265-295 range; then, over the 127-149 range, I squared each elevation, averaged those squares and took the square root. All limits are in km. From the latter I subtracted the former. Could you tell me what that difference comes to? -0.06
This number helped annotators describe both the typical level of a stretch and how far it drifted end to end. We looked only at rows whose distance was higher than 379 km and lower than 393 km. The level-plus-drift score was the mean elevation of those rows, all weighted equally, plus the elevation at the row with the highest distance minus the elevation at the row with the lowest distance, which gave 1.2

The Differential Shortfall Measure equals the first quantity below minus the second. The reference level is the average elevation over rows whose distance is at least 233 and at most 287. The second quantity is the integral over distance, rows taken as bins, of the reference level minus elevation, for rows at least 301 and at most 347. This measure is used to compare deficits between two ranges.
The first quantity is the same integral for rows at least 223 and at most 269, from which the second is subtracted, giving -4.0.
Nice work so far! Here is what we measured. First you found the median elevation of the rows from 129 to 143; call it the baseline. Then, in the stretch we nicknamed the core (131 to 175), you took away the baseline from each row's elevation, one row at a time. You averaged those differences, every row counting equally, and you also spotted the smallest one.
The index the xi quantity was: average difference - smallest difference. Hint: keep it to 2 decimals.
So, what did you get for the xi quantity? 0.24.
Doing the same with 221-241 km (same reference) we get 0.11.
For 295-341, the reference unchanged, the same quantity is 0.12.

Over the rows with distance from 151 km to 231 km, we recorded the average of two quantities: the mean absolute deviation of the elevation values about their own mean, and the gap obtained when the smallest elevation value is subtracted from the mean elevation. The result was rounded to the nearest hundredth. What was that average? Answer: 0.42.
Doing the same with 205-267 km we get 0.18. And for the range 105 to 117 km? 0.03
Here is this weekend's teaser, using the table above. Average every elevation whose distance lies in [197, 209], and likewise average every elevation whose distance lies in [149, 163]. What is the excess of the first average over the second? 0.76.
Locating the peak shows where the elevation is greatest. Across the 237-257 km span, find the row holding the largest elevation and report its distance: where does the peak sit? 238 km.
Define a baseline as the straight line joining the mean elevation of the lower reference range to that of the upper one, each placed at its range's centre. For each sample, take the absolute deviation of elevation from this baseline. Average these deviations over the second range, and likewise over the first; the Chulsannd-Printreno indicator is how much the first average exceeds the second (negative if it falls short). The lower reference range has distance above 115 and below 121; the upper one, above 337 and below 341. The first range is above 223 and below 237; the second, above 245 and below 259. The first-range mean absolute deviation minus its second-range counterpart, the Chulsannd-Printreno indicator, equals 0.17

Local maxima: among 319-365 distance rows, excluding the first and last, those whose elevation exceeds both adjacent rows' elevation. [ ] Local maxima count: 4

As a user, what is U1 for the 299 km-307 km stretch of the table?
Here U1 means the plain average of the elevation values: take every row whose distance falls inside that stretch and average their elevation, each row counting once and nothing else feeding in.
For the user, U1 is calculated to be 1.28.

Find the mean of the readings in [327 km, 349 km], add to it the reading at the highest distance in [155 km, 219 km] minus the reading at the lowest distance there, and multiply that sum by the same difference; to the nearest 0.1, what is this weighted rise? 1.4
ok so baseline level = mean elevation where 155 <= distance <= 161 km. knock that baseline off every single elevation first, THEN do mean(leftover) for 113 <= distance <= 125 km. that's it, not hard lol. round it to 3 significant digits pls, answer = 0.460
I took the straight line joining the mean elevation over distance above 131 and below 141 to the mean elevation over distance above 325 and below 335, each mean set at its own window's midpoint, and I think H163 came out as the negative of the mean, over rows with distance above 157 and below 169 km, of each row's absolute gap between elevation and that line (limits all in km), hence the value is -0.44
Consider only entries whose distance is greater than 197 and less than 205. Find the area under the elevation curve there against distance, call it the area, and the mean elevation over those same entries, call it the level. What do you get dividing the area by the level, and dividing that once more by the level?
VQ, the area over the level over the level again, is 5.1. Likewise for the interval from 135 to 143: 7.2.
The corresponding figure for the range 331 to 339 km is 6.7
